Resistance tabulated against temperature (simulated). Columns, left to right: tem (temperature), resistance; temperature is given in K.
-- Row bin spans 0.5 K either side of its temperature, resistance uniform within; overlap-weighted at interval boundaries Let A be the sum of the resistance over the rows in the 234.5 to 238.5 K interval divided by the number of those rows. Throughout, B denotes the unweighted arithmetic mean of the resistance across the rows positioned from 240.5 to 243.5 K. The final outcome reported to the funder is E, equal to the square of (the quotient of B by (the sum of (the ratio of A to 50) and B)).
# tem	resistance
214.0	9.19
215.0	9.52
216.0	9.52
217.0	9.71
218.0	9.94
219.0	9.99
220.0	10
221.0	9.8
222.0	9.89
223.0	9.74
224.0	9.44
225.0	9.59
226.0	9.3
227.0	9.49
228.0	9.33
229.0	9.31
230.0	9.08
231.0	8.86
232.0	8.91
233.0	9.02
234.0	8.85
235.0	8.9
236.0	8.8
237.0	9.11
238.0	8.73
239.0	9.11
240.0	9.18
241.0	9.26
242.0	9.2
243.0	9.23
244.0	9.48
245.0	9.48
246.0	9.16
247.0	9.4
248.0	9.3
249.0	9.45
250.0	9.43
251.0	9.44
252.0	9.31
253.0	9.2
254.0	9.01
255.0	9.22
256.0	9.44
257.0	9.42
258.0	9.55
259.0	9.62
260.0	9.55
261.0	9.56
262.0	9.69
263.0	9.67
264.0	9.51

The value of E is 0.9626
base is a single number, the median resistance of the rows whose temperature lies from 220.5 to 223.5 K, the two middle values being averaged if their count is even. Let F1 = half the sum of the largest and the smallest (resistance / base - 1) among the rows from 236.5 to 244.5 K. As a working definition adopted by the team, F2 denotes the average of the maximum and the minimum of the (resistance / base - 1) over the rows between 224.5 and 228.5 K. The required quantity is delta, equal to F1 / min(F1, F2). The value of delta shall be 1.00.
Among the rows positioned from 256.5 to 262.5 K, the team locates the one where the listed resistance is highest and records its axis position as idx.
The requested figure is 262.0 K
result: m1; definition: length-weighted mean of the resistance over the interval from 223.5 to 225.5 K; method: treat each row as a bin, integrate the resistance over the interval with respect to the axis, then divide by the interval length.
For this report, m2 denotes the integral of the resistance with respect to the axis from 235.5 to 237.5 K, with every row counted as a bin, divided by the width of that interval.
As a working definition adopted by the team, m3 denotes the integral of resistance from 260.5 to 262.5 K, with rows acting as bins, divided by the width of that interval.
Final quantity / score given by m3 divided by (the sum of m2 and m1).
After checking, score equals 0.521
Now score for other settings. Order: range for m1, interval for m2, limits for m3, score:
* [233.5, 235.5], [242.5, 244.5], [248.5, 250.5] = 0.518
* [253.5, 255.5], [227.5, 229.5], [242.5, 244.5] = 0.507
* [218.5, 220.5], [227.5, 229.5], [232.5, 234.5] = 0.463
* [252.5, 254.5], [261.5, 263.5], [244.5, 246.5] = 0.496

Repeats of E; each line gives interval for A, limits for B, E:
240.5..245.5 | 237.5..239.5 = 0.9594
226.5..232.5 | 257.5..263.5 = 0.9629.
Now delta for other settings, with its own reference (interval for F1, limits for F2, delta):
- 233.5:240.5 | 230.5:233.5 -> 0.98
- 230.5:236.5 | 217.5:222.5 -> 1.00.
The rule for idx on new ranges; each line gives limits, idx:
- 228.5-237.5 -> 229.0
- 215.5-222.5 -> 220.0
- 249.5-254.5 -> 251.0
